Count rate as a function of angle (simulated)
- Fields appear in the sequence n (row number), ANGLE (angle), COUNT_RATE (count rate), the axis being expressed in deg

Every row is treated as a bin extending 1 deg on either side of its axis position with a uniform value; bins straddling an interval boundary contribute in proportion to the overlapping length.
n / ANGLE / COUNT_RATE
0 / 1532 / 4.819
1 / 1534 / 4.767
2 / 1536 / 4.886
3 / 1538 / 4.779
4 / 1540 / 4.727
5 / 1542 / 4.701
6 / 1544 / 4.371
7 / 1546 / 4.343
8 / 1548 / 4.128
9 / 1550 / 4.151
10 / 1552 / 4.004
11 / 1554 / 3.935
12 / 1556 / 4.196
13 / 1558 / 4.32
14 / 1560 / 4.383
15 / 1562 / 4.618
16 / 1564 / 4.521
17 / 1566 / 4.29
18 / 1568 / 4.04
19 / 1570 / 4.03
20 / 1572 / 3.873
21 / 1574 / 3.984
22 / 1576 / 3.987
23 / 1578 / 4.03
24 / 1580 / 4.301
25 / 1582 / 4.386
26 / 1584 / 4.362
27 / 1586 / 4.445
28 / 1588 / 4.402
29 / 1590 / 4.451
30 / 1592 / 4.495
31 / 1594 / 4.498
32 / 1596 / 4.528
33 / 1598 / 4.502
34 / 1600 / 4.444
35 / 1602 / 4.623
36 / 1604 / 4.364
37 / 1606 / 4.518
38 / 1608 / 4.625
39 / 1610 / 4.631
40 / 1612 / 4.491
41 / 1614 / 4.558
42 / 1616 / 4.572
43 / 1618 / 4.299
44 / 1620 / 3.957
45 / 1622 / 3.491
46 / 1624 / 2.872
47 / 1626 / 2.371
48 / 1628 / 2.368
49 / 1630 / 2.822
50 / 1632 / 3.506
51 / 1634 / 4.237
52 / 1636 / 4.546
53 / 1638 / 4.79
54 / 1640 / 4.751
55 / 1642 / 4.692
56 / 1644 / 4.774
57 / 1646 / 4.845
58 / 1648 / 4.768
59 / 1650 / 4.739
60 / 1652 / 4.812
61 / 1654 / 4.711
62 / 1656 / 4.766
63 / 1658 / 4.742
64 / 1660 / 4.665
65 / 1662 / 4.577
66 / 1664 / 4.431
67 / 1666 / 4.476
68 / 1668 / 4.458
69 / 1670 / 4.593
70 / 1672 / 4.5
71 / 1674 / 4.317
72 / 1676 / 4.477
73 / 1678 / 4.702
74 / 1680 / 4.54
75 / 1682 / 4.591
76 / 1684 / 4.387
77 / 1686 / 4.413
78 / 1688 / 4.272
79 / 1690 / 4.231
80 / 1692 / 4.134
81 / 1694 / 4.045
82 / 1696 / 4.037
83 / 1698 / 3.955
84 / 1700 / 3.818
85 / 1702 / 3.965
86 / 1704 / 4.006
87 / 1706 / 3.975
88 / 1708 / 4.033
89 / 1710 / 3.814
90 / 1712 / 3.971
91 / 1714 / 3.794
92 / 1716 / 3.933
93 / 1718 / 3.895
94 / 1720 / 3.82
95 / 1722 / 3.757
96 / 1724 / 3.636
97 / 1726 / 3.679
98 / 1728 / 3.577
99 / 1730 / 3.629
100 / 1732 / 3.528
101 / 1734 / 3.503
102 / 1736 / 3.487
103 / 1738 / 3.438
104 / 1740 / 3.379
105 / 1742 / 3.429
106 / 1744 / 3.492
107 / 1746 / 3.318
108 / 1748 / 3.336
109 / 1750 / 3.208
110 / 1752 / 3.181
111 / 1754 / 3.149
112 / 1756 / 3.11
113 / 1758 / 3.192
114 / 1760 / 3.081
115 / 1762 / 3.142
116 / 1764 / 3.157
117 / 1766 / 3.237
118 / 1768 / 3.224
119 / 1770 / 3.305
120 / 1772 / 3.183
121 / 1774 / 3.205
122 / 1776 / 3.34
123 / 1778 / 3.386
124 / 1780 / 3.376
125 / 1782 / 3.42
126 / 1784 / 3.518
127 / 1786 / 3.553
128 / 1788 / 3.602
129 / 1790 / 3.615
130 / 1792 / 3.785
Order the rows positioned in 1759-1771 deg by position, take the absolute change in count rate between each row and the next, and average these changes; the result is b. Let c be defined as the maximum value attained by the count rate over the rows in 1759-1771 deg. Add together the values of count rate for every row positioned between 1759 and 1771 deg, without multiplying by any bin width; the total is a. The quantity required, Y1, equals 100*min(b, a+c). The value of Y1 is 5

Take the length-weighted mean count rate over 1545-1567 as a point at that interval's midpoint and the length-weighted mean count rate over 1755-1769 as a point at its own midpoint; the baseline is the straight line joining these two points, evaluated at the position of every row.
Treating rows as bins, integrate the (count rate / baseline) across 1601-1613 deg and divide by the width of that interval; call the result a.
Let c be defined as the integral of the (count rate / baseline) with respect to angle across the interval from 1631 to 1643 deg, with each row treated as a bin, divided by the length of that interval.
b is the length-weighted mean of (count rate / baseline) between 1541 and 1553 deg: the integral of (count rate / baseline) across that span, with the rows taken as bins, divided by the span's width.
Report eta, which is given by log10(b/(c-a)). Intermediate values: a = 1.14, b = 0.99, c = 1.15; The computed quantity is 1.8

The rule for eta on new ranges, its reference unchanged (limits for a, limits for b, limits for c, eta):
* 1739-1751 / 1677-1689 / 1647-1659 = 0.7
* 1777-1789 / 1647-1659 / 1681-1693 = 1.2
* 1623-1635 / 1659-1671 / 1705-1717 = 0.5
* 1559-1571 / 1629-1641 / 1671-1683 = 0.7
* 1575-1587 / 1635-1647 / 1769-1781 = 1.5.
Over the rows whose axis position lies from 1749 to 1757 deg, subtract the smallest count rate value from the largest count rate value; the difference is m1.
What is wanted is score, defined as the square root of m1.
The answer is 0.31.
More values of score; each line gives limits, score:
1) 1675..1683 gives 0.47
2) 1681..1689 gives 0.56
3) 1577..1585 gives 0.60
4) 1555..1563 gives 0.65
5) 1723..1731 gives 0.32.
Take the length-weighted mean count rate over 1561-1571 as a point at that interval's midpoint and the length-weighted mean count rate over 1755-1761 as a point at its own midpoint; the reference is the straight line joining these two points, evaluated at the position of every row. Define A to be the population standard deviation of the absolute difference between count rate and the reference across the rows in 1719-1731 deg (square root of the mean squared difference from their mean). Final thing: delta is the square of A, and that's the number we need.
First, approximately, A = 0.065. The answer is 0.004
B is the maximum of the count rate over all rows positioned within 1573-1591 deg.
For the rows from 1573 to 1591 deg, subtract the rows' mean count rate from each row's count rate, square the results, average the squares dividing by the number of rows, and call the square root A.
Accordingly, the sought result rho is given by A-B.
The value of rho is -4.26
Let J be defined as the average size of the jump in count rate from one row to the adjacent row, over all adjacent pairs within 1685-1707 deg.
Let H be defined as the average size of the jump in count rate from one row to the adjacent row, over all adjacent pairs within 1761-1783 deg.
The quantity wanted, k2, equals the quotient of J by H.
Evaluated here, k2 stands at 1.4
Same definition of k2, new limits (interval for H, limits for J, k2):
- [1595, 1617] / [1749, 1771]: 0.5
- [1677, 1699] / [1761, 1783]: 0.6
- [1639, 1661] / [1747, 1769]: 0.9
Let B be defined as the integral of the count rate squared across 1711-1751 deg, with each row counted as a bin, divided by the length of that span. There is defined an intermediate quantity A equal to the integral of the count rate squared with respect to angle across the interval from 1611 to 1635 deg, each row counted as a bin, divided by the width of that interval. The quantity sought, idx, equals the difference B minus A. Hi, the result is -1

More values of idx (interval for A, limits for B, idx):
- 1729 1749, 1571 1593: 6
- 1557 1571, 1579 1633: -1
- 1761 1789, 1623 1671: 8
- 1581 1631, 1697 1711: -2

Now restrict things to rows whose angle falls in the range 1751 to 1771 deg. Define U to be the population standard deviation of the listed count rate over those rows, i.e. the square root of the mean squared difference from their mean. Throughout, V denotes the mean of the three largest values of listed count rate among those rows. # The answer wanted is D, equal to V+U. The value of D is 3.32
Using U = 0.06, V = 3.3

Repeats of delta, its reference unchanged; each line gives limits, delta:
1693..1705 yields 0.005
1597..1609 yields 0.010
